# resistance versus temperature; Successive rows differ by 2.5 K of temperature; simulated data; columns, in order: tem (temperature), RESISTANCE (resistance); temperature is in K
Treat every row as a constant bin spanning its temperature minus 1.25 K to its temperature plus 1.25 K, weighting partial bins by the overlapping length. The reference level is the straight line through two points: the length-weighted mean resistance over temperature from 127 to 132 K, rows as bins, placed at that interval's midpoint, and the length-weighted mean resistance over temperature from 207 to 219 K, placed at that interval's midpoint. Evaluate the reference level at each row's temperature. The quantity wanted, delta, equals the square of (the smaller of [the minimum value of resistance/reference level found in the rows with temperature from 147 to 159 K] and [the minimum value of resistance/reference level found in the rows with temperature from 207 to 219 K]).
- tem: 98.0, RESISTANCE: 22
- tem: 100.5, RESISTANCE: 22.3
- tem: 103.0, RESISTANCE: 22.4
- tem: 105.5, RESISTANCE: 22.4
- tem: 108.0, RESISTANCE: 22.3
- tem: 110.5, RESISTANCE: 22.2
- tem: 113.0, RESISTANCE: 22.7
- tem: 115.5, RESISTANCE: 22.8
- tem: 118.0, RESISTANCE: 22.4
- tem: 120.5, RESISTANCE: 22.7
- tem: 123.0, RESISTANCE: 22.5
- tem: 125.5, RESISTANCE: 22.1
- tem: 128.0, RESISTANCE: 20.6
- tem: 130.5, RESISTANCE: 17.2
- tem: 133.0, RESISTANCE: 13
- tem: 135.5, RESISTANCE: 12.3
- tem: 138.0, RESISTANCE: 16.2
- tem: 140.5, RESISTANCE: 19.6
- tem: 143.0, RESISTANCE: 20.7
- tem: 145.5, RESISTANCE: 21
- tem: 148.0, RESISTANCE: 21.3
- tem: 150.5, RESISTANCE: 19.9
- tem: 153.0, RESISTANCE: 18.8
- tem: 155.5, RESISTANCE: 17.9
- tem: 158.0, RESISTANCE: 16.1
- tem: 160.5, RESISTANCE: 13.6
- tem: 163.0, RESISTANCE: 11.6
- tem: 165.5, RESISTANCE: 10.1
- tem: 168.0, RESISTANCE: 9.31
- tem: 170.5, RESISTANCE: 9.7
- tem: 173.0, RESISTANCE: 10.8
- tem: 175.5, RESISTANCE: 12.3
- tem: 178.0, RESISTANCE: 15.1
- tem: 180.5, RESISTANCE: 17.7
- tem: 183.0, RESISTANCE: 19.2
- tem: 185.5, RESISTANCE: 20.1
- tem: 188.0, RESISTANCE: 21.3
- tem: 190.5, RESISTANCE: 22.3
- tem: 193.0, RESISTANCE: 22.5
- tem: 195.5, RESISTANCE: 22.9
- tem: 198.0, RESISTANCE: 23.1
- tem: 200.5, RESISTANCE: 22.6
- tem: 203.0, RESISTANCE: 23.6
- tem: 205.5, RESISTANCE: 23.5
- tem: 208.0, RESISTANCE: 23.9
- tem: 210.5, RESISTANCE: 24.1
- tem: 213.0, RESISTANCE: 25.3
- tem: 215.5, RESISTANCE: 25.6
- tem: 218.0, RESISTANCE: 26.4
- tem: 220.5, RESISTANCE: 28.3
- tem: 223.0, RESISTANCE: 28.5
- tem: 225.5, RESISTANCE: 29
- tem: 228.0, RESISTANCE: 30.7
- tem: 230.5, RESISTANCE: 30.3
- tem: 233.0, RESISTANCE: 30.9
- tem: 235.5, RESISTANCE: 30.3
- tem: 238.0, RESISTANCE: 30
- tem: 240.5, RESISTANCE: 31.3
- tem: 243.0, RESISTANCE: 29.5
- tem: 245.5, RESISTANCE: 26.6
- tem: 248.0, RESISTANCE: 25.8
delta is 0.60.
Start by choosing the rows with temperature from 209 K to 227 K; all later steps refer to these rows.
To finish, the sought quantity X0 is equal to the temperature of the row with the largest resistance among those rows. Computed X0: 225.5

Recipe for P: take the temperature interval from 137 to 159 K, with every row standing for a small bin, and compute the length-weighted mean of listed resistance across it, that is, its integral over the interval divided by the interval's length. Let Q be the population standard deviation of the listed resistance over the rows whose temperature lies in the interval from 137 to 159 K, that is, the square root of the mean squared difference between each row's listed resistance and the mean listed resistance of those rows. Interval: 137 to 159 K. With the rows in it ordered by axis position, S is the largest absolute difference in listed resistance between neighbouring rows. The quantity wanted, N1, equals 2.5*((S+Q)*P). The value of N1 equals 251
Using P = 19.1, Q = 1.9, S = 3.4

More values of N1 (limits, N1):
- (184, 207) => 126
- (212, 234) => 278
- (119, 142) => 369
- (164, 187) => 238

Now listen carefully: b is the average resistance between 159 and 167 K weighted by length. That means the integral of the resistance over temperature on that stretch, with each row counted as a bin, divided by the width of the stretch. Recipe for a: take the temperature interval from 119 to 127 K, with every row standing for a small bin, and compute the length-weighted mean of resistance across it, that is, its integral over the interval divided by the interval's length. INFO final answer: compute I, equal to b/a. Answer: 0.5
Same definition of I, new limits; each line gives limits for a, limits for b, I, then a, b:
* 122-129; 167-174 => 0.5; 21.7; 10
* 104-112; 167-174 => 0.4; 22.3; 10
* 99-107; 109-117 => 1.0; 22.4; 23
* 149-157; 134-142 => 0.9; 18.9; 16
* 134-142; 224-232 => 1.9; 16.1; 30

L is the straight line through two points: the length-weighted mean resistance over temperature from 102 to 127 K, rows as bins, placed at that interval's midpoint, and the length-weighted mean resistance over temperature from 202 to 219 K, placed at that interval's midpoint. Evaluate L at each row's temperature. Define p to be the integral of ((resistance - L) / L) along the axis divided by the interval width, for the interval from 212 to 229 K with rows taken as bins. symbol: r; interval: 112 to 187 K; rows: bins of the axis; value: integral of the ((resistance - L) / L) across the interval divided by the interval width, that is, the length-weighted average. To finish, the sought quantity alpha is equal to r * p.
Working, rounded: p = 0.11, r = -0.25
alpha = -0.03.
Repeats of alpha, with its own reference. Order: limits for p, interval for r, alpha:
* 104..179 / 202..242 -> -0.03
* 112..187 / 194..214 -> 0.01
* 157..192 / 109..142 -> 0.05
